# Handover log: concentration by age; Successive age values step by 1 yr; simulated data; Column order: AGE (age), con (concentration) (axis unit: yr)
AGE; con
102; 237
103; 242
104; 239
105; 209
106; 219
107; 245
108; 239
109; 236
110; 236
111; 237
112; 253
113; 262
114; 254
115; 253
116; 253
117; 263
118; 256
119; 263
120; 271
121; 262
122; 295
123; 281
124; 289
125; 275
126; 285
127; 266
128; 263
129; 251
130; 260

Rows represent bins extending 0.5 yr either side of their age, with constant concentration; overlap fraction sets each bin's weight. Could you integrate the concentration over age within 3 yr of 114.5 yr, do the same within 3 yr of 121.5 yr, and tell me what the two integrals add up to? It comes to 3199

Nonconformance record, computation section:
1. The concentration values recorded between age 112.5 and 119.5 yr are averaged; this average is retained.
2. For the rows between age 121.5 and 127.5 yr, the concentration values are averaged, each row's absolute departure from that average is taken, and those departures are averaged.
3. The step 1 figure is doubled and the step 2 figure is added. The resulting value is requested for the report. 523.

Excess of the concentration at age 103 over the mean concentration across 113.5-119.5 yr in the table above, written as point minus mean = -15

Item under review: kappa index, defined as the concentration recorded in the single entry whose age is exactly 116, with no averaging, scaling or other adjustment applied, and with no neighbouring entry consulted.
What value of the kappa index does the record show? 253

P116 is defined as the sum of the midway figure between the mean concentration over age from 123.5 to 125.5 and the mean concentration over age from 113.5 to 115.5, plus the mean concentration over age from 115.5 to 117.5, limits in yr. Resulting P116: 526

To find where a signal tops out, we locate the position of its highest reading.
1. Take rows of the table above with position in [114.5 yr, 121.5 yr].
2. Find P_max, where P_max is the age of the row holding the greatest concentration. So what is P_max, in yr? 120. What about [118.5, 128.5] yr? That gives 122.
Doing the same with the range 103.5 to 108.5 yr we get 107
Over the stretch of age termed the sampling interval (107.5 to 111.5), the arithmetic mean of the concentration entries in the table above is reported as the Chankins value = 237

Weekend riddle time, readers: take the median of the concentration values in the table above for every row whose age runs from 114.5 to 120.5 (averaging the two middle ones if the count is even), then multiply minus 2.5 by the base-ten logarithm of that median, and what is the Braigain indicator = -6.04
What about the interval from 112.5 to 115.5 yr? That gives -6.01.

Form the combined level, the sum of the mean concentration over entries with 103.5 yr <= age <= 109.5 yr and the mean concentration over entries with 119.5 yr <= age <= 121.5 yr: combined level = 498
